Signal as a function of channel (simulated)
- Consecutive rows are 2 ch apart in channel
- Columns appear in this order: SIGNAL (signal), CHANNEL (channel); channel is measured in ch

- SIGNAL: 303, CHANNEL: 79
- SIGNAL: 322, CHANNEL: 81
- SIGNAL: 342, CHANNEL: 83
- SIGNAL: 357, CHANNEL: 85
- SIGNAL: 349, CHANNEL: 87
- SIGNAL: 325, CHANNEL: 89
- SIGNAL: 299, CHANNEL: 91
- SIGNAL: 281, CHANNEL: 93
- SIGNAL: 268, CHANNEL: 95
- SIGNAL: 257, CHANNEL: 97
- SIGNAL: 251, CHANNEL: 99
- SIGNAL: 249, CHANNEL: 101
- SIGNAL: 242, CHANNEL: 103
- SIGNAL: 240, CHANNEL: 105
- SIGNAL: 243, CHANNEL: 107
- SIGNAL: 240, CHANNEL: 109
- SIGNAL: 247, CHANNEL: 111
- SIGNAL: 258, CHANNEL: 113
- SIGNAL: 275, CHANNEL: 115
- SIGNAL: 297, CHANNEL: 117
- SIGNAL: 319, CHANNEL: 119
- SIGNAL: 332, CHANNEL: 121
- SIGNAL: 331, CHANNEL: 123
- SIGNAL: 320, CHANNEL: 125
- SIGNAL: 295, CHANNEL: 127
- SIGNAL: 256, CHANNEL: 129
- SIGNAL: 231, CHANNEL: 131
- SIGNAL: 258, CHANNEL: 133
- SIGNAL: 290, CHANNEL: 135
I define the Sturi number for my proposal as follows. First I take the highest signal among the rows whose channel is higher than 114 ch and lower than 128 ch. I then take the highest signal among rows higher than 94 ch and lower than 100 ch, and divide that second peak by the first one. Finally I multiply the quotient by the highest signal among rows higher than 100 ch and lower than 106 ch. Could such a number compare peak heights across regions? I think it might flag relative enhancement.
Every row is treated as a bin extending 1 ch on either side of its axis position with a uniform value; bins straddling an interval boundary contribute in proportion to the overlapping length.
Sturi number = 201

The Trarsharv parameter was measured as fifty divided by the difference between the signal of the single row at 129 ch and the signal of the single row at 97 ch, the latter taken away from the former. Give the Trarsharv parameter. -50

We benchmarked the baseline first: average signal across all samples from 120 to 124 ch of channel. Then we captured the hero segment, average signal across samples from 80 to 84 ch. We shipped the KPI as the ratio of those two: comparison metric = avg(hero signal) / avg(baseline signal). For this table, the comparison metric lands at 1.00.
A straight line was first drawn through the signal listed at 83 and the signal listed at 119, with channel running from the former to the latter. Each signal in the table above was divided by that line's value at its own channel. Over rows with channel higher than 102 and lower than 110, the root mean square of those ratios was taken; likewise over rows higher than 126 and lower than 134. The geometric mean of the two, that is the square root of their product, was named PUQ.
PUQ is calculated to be 0.79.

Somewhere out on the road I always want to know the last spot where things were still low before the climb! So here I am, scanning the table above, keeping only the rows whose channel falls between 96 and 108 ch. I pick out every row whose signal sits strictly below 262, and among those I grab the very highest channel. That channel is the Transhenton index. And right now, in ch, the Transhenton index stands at 107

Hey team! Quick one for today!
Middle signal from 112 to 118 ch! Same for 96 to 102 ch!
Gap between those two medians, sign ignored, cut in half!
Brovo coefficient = 12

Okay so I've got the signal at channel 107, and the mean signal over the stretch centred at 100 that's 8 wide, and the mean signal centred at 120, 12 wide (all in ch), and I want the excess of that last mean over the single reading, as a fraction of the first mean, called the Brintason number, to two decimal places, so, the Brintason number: 0.28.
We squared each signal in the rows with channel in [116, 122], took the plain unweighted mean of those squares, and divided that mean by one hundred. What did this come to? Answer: 1001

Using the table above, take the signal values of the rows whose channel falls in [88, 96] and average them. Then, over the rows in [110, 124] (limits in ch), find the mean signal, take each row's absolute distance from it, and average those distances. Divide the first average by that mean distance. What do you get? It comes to 10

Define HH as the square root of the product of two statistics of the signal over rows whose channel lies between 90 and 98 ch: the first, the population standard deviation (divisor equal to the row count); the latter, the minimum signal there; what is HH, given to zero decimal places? 63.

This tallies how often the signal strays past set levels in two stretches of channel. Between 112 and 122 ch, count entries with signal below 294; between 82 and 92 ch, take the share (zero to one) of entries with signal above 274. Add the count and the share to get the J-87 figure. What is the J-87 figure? 3.0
